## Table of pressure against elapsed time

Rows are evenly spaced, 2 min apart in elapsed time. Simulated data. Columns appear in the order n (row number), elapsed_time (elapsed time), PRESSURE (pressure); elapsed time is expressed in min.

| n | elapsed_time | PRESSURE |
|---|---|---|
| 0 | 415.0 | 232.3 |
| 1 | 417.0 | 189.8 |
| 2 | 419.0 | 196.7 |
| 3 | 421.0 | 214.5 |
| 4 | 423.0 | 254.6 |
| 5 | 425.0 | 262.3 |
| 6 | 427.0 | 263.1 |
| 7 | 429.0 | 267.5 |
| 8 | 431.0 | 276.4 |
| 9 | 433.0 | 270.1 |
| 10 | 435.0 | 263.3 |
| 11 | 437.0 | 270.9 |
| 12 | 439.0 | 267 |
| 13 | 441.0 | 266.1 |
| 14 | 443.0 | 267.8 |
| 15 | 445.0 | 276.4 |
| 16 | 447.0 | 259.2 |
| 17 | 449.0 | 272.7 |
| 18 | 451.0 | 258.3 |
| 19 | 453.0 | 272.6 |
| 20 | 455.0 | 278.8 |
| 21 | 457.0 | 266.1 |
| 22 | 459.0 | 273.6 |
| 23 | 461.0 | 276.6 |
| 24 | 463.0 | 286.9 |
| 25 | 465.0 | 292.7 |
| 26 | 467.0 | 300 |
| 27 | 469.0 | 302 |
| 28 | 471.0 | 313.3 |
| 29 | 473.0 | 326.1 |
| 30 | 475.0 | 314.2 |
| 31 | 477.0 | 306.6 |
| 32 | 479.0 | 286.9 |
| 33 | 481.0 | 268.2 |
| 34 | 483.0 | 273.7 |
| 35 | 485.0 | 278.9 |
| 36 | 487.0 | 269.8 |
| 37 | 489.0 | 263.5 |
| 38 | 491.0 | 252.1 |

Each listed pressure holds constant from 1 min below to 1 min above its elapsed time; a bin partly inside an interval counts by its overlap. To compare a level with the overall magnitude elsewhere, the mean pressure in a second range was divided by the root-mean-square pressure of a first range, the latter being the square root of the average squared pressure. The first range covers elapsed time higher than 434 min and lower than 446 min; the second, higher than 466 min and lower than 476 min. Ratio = 1.16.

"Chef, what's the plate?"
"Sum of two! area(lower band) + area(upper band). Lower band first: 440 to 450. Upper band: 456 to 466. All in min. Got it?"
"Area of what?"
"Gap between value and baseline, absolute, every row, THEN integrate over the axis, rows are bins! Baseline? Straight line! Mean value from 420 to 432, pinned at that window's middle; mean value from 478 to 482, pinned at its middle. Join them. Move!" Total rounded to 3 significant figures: 168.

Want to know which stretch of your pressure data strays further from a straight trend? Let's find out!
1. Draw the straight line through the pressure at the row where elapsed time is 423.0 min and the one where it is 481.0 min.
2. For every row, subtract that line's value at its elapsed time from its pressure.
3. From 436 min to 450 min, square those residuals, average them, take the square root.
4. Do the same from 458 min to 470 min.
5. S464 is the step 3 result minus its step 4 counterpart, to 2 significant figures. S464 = -16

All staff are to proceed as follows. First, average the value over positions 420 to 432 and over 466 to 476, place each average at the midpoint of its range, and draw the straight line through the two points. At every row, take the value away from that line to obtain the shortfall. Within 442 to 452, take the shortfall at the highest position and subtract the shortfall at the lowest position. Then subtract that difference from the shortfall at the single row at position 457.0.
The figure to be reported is 8.8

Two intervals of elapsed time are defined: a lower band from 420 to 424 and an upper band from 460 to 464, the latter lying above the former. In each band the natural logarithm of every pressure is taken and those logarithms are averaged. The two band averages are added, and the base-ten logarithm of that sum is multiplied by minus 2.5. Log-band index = -2.61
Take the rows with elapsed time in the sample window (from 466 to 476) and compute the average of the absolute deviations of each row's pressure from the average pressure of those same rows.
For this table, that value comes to 8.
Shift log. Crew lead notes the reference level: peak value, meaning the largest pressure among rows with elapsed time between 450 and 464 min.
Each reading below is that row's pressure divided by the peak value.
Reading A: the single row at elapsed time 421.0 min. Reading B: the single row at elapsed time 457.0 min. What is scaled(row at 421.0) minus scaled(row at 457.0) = -0.18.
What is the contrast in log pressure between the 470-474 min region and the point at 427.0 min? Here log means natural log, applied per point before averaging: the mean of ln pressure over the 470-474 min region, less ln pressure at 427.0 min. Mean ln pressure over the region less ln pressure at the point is 0.19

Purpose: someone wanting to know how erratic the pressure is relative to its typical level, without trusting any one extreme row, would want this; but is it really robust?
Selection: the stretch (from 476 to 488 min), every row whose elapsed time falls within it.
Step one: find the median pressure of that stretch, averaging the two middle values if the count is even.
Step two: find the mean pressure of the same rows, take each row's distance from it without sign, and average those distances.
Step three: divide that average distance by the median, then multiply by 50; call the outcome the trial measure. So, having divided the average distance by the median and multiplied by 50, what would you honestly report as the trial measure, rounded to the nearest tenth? 1.9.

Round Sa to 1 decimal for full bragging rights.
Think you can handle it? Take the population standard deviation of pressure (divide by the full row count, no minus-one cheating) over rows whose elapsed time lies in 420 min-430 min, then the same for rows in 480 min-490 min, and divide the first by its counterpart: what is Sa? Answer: 3.7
